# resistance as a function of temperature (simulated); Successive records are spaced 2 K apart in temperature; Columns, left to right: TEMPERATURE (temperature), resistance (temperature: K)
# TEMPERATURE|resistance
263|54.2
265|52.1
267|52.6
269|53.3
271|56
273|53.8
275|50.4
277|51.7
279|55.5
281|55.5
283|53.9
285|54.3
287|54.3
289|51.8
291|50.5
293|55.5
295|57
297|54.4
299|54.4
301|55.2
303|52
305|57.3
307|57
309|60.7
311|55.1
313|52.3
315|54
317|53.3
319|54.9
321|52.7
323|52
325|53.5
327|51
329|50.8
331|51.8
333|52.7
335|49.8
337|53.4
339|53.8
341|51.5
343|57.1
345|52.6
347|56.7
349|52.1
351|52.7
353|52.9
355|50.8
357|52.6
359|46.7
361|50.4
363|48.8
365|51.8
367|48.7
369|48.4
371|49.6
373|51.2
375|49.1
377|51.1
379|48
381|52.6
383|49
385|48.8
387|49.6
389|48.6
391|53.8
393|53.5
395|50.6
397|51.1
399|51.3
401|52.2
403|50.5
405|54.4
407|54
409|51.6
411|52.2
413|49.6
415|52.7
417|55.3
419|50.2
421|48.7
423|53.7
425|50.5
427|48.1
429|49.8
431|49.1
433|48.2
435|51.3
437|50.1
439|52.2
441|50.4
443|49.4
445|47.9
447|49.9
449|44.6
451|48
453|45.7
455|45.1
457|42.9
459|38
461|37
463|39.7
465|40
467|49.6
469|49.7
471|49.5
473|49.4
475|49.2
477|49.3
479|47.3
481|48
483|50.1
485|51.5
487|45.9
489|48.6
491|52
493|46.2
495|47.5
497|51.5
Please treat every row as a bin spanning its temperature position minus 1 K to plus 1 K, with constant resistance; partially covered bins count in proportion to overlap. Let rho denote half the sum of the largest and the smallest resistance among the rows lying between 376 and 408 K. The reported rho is 51.2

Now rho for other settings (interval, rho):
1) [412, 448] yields 51.6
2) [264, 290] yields 53.2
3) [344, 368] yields 51.7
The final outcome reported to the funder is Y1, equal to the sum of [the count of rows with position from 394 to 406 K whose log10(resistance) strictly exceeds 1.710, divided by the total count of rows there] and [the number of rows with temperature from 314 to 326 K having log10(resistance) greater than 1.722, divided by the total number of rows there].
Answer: 1.2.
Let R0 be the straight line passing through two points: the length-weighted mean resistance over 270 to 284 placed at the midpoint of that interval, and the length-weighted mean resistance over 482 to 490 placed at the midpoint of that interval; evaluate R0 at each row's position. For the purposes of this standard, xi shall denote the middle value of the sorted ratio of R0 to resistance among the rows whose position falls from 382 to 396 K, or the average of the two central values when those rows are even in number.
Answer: 1.03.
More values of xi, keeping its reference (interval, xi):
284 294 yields 0.99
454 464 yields 1.25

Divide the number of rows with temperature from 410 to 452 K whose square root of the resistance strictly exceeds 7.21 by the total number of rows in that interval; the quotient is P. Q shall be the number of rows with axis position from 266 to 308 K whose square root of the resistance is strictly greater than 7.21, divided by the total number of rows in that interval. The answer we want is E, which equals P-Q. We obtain -0.6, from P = 0.2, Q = 0.81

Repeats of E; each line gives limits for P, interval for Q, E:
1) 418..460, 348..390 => -0.1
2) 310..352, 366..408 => 0.5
